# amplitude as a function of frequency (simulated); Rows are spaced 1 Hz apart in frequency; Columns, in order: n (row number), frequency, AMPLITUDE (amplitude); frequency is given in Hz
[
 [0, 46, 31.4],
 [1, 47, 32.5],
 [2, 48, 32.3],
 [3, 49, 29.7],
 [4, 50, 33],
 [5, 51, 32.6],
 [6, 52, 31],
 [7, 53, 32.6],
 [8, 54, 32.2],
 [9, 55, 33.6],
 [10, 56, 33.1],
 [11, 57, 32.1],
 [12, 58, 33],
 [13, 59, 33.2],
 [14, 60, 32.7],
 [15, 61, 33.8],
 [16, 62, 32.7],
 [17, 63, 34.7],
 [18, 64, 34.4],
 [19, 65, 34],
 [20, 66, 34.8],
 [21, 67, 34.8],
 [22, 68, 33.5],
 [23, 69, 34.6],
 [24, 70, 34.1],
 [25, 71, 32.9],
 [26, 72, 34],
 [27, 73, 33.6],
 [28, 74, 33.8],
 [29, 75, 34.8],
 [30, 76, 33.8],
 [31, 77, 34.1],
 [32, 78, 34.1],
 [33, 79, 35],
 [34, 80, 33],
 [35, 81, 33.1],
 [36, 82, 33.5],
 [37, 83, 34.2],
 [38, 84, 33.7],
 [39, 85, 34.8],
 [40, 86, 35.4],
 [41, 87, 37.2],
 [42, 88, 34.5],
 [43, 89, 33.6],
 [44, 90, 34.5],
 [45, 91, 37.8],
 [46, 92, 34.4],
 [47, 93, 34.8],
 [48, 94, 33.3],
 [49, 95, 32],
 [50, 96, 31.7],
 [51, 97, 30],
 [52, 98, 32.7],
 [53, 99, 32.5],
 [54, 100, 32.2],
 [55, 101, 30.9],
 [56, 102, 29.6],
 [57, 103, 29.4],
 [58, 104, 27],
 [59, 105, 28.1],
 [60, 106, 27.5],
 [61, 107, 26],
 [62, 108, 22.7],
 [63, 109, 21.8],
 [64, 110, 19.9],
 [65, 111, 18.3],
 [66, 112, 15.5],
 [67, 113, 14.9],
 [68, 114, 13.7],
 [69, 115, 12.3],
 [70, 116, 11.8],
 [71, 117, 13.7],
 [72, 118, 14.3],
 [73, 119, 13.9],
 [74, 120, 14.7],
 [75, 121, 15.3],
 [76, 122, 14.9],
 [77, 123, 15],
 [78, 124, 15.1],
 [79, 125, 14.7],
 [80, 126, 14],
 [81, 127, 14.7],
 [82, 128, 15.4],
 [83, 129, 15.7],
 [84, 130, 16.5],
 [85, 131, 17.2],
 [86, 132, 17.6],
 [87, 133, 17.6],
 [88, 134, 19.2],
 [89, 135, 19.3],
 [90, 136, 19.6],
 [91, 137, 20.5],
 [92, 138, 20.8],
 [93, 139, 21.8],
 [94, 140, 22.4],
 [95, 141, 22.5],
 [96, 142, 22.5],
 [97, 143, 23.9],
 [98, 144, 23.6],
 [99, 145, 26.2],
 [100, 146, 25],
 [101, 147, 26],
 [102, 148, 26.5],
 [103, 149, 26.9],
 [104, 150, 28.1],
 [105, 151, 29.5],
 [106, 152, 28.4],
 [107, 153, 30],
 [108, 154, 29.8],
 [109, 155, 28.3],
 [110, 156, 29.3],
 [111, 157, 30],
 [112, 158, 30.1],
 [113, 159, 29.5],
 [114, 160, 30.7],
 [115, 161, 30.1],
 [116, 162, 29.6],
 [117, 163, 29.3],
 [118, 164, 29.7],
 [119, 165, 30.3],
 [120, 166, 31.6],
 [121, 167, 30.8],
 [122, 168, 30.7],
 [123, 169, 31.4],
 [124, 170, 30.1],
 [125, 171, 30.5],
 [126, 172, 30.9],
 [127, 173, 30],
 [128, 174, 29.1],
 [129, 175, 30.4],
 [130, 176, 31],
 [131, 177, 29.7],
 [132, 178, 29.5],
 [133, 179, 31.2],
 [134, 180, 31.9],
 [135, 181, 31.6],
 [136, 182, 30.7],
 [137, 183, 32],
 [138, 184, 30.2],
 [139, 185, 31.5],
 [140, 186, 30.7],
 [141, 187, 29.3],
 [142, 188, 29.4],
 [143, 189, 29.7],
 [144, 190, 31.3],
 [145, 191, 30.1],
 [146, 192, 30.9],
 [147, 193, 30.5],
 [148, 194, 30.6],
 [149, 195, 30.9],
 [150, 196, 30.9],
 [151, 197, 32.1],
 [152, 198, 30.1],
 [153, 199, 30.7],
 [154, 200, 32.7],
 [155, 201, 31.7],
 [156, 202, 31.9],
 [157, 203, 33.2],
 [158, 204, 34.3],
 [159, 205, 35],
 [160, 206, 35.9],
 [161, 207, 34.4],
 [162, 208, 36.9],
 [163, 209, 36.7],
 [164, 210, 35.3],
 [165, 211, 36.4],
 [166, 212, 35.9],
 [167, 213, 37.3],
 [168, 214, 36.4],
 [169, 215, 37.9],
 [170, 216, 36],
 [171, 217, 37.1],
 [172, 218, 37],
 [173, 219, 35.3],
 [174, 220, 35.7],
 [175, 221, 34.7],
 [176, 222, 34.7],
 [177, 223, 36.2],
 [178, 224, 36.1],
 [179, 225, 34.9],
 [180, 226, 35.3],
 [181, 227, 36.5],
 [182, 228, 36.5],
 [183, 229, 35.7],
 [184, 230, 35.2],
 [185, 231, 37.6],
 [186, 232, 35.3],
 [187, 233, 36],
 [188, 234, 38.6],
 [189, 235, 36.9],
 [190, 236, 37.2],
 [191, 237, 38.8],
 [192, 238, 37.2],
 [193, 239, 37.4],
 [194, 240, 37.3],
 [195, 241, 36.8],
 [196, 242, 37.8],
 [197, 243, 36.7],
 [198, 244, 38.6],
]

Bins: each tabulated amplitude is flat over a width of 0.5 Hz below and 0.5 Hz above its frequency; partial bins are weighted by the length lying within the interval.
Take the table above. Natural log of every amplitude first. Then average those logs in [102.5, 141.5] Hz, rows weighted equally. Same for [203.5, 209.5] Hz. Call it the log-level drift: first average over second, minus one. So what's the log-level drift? -0.19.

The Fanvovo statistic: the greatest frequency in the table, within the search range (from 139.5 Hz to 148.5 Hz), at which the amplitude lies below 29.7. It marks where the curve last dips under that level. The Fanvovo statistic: 148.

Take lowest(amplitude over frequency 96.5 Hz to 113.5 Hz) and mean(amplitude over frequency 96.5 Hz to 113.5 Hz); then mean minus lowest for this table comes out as 11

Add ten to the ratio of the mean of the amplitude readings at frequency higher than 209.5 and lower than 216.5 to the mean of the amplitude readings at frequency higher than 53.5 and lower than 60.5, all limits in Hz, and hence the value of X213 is 11.1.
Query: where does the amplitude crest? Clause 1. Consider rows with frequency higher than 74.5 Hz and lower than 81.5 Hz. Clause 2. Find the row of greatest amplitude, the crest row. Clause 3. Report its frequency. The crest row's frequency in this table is 79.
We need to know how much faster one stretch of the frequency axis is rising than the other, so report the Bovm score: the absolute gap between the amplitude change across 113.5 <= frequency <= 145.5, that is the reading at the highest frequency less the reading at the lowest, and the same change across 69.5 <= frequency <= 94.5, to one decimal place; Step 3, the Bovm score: 13.3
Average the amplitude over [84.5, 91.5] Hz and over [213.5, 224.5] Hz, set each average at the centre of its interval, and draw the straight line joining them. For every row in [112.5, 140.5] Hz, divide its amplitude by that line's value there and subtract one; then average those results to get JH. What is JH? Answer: -0.54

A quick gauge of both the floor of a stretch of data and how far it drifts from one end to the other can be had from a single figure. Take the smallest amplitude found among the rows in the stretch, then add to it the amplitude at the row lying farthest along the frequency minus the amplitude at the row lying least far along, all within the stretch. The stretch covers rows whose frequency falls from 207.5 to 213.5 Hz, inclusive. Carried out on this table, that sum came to 35.7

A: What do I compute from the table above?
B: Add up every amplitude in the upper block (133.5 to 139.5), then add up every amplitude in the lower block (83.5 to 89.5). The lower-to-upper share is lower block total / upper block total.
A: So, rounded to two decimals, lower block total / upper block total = 1.73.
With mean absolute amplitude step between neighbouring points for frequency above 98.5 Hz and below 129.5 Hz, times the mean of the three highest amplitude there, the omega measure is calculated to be 32.5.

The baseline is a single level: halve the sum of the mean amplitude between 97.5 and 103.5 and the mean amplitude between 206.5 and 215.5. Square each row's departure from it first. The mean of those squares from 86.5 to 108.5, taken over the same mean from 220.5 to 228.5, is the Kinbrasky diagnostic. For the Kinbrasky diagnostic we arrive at 4.7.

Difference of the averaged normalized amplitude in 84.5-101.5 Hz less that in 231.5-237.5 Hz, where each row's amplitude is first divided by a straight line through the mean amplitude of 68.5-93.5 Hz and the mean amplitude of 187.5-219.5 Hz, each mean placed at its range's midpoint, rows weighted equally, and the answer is -0.13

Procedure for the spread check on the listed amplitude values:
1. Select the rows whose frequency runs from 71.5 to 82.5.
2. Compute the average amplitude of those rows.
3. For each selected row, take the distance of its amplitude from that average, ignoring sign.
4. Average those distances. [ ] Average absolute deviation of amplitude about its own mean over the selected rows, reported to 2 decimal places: 0.46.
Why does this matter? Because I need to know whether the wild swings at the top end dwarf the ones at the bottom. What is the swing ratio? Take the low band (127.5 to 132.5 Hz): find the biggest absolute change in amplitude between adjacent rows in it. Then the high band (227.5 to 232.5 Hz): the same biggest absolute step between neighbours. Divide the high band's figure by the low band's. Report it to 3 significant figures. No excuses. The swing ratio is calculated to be 3.00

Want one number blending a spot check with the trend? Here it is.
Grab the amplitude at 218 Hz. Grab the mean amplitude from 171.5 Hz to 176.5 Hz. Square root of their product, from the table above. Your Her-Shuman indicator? 33.5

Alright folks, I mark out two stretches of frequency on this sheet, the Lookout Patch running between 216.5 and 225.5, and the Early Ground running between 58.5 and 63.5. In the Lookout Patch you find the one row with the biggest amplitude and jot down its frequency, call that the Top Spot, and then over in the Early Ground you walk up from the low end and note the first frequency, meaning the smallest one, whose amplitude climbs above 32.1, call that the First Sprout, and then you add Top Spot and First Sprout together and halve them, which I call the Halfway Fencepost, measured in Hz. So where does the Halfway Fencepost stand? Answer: 138.0 Hz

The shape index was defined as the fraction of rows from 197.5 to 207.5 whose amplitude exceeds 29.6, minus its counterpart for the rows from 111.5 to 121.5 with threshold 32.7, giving 1.0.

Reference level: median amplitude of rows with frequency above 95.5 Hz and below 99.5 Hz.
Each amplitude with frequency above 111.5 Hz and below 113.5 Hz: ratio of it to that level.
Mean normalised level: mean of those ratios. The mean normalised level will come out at 0.47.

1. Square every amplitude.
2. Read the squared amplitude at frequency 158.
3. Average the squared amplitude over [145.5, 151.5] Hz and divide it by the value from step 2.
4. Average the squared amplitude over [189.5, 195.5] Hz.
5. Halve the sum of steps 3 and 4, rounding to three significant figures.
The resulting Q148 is 472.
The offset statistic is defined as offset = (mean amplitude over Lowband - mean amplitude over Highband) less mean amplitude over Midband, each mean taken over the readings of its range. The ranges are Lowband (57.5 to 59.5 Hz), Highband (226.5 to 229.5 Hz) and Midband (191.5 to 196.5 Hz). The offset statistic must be -34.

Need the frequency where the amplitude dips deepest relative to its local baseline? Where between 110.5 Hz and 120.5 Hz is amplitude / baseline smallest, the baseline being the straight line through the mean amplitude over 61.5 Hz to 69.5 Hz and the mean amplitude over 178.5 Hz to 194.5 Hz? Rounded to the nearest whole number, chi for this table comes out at 116 Hz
